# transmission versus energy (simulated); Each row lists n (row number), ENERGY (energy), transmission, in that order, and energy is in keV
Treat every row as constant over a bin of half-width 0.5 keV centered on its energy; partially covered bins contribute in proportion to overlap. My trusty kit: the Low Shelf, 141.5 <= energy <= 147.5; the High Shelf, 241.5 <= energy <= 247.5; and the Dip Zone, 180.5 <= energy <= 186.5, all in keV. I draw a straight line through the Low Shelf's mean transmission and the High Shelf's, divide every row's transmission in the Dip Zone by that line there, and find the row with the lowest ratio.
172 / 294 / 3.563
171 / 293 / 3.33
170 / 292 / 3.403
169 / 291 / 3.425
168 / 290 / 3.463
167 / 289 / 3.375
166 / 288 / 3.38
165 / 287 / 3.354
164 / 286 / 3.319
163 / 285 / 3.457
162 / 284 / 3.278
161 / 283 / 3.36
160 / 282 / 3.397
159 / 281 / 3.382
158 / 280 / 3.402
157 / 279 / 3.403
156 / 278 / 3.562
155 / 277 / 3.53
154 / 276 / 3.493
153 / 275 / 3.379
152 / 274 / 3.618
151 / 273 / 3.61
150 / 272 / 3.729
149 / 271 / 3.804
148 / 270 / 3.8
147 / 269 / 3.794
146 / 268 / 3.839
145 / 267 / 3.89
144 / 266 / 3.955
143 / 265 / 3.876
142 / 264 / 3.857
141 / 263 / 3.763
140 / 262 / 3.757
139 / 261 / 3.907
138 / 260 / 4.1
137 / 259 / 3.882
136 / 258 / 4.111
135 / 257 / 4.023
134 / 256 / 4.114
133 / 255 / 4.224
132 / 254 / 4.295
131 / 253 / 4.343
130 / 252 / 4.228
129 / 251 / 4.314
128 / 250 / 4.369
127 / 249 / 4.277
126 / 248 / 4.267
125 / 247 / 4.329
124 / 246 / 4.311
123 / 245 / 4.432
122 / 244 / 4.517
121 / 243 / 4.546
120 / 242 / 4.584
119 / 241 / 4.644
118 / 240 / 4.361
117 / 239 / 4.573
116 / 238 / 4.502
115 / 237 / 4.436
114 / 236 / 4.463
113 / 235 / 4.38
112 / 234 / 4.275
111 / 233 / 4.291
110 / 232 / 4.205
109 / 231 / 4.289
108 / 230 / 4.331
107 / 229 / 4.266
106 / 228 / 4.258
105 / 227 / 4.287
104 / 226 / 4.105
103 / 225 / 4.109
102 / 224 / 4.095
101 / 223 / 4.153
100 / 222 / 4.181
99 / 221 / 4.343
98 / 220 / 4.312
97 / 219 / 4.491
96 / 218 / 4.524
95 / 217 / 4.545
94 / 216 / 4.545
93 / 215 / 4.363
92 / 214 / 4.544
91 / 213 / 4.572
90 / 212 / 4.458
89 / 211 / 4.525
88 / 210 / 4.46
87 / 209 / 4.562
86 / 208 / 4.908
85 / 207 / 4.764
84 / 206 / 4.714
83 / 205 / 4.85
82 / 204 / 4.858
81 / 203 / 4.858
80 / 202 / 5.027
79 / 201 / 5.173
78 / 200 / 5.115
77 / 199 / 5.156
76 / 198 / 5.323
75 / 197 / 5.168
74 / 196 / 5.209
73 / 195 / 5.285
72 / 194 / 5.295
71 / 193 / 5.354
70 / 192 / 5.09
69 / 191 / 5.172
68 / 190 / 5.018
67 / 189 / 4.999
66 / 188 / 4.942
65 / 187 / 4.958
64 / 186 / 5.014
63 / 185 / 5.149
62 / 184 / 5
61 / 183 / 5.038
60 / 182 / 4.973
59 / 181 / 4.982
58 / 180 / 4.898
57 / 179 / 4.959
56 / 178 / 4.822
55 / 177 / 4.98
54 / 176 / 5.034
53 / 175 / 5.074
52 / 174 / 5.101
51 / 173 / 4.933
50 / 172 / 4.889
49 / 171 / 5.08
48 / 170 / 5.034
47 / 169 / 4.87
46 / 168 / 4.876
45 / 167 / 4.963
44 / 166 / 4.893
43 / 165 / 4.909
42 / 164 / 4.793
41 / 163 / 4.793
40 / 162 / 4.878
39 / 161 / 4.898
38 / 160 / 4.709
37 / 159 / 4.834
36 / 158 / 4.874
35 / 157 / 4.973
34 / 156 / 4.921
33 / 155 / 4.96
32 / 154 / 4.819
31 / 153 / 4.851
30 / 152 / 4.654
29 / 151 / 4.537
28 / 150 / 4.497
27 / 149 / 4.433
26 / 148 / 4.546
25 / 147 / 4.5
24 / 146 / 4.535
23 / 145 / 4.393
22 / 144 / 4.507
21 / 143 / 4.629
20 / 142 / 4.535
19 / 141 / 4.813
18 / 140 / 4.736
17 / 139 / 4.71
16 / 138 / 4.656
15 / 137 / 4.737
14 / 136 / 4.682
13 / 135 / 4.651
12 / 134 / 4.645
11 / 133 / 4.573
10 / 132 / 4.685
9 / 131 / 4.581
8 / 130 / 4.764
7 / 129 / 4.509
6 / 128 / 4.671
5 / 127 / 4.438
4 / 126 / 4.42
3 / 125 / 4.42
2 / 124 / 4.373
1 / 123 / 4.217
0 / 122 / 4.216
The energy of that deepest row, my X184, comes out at 182 keV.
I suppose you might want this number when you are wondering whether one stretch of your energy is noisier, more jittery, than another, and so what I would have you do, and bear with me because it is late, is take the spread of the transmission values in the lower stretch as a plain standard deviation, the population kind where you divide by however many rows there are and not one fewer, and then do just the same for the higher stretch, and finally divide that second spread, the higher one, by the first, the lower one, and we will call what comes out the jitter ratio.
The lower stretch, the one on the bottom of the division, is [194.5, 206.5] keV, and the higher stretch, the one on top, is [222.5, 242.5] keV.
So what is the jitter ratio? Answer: 0.84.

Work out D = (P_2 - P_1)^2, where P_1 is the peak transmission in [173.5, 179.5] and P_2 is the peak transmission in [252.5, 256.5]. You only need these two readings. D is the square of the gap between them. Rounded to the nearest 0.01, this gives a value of 0.57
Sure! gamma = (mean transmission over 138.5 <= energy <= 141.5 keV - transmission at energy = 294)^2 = 1.4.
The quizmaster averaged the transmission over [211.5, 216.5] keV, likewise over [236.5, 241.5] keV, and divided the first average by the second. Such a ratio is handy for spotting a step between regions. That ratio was 1.00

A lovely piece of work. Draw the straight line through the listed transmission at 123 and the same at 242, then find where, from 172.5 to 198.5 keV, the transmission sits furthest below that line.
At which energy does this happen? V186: 178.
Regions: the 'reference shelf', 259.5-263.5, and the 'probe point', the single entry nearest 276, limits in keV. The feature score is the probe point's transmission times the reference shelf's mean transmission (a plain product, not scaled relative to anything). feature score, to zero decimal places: 14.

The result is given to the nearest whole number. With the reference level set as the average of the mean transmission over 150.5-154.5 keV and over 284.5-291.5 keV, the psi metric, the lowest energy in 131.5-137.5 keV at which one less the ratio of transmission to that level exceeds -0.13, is 133 keV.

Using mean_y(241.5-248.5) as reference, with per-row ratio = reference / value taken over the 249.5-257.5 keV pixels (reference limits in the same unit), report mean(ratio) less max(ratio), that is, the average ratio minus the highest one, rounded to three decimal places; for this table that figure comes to -0.055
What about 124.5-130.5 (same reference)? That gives -0.025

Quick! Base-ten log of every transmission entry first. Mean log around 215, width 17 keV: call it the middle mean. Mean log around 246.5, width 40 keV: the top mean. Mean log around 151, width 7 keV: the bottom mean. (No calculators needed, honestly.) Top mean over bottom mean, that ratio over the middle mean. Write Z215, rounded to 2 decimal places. 1.45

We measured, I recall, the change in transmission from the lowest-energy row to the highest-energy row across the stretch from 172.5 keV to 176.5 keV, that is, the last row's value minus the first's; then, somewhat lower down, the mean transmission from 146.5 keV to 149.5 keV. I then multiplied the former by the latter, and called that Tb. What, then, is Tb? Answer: 0.45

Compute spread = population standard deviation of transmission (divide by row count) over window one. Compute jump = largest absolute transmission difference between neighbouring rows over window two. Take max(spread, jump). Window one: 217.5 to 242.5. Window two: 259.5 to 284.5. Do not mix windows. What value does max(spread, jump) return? 0.239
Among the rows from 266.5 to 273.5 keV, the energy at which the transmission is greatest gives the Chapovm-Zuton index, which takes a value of 267 keV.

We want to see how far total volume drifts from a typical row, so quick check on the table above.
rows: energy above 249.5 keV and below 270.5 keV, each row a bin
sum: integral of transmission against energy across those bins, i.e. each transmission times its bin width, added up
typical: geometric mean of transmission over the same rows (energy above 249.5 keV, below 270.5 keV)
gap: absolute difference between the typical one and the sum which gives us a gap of 80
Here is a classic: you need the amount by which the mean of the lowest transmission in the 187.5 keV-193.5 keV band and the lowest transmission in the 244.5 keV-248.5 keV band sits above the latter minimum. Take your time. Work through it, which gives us 0.3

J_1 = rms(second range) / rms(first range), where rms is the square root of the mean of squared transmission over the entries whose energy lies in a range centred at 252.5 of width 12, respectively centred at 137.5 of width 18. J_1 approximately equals 0.92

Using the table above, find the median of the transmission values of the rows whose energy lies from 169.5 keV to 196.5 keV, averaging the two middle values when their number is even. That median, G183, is 5.0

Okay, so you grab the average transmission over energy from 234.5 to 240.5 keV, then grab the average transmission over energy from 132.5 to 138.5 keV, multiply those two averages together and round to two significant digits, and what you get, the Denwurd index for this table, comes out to 21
